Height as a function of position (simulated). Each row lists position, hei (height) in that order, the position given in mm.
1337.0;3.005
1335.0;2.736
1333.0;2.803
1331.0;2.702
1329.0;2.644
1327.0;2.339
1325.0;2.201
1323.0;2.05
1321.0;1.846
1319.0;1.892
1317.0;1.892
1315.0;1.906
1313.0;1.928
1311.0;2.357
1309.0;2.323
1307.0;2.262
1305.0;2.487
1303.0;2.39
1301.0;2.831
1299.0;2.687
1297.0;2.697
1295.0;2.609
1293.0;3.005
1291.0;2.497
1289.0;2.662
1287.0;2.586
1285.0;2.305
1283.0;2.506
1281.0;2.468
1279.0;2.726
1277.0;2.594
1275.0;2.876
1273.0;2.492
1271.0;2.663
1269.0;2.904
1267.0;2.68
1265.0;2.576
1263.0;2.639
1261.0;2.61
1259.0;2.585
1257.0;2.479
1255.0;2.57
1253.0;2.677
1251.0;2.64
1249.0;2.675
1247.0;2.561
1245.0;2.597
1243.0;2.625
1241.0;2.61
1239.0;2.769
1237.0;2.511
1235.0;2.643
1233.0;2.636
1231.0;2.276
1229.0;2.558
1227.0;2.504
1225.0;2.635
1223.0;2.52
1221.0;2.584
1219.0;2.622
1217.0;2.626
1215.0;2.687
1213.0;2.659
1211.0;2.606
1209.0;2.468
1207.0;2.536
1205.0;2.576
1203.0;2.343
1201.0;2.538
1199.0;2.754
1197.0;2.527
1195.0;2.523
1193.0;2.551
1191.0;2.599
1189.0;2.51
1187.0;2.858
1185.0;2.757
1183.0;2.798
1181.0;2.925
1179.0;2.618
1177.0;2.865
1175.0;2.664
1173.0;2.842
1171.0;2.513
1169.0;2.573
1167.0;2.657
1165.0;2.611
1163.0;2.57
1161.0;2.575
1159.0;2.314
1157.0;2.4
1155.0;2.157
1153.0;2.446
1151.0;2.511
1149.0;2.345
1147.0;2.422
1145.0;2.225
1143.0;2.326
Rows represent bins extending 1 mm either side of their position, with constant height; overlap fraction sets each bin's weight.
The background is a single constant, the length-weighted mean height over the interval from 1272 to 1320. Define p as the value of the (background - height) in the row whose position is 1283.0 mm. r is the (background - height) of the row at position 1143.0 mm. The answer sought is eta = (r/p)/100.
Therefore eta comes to -0.027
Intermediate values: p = 0.0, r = 0.131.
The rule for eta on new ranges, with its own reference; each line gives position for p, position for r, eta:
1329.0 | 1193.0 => 0.005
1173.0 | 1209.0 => 0.000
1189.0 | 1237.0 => 0.010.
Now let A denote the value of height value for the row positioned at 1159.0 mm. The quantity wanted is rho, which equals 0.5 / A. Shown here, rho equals 0.22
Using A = 2.314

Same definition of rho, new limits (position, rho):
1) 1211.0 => 0.19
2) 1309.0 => 0.22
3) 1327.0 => 0.21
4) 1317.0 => 0.26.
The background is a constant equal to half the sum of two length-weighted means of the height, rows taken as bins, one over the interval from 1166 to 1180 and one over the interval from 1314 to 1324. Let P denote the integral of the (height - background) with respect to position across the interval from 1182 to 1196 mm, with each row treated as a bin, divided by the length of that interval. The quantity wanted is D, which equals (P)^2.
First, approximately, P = 0.36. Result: 0.13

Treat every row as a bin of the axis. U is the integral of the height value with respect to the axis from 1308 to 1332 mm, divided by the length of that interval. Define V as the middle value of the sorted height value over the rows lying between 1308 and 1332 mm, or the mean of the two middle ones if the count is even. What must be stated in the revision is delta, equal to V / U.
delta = 0.98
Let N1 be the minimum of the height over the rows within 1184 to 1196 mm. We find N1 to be 2.51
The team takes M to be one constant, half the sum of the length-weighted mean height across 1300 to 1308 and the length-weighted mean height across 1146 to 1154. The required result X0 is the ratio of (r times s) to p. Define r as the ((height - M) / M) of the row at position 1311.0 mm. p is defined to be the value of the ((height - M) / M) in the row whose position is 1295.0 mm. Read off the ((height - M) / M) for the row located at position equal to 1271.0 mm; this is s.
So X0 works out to -0.058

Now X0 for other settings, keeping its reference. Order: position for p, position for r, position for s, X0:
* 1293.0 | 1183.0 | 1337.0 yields 0.137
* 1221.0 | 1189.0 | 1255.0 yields 0.017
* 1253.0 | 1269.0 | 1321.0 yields -0.514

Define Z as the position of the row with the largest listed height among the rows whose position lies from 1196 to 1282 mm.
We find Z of 1269.0 mm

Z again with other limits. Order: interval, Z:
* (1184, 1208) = 1187.0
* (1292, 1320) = 1293.0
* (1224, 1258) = 1239.0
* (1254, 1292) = 1269.0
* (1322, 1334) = 1333.0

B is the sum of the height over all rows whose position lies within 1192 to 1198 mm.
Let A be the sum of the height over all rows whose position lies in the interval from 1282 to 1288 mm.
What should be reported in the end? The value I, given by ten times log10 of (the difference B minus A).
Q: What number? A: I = -7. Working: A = 7.4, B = 7.60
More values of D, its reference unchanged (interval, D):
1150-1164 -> 0.02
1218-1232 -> 0.05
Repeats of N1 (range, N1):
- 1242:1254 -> 2.561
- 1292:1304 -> 2.39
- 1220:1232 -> 2.276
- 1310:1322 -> 1.846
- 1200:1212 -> 2.343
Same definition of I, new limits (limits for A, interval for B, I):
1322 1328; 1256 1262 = 0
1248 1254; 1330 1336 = -6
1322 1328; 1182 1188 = 3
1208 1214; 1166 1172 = -20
